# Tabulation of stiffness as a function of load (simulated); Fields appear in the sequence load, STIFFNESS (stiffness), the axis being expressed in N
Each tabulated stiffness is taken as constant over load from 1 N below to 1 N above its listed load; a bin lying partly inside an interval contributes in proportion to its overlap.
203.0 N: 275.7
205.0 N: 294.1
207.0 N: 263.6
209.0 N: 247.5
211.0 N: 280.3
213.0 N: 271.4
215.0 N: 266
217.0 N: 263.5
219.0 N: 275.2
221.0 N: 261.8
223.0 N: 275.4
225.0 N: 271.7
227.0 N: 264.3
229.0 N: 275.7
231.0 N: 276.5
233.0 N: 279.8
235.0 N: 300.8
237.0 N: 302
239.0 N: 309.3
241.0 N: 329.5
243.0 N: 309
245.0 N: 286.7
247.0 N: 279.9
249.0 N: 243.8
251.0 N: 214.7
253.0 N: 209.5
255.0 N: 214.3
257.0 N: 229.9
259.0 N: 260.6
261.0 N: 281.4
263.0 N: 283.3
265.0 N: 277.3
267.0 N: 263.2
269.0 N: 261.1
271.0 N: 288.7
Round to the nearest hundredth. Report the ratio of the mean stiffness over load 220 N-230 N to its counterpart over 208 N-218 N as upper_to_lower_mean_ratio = 1.02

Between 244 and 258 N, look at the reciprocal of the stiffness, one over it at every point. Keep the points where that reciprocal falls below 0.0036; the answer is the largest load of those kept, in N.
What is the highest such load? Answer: 247.0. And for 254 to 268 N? 263.0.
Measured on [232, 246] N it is 245.0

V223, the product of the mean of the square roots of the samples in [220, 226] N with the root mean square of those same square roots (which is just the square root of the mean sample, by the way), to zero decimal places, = 270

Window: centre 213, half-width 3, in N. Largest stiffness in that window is 280.3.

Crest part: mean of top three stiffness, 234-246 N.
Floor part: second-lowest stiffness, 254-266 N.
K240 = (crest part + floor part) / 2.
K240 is 273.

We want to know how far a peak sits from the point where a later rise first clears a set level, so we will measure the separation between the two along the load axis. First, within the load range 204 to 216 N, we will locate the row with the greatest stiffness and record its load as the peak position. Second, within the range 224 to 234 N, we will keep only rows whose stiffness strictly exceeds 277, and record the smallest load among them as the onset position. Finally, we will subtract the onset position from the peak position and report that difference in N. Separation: -28 N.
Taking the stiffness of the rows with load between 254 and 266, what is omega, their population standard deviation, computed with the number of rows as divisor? 27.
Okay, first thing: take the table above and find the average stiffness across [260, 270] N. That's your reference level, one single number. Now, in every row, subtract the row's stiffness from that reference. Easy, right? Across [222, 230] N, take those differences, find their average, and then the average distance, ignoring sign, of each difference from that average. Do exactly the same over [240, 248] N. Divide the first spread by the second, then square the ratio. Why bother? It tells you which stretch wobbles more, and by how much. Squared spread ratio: 0.044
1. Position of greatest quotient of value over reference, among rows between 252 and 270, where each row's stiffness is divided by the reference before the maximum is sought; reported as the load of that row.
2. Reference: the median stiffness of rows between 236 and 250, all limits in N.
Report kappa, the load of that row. 263.0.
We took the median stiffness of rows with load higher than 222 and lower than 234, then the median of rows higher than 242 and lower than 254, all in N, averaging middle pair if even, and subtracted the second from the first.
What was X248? 14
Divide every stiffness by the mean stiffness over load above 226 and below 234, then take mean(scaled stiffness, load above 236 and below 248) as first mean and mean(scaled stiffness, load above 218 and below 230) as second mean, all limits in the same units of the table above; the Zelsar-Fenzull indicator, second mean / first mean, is 0.89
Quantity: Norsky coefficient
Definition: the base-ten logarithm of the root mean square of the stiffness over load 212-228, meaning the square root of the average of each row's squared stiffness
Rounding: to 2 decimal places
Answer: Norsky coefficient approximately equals 2.43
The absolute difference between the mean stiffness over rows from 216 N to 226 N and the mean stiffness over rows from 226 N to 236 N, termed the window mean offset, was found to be 10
